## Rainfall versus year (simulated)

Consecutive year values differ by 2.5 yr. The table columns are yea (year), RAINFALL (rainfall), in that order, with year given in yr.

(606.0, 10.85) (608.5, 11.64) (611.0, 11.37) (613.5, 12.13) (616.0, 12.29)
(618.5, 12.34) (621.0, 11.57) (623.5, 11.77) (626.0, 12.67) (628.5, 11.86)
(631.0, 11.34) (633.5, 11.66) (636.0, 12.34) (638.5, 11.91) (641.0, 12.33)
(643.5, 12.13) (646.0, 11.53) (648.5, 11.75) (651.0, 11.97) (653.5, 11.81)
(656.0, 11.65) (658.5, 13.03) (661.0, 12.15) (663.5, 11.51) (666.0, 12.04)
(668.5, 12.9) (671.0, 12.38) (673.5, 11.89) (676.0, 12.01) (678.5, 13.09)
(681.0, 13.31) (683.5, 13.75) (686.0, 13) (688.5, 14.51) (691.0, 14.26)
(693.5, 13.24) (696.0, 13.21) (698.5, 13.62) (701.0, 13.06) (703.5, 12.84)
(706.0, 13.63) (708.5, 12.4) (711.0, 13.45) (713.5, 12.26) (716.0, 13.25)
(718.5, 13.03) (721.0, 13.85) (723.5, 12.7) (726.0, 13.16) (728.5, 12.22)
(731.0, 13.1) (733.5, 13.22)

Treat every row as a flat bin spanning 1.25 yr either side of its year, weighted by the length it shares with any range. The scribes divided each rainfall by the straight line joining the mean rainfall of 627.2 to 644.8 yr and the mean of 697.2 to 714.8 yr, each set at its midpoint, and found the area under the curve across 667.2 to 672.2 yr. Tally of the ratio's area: 5.1 yr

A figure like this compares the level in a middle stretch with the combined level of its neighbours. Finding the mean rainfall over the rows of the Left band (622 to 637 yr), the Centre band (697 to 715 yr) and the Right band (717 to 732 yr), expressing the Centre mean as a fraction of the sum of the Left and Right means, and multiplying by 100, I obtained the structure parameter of 52.3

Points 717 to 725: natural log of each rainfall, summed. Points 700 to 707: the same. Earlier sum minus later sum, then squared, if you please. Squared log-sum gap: 0.000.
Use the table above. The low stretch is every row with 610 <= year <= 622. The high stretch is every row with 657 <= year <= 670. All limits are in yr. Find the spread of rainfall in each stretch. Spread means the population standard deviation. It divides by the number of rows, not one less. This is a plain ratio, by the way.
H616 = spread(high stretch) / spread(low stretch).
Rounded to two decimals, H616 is 1.43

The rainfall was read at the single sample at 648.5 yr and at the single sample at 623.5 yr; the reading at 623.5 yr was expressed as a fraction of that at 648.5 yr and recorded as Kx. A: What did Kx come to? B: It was 1.00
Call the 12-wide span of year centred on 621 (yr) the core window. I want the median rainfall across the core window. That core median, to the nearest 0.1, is 12.3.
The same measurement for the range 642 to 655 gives 11.8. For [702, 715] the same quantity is 12.8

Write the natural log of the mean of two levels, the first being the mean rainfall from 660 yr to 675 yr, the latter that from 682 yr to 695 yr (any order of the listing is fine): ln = 2.56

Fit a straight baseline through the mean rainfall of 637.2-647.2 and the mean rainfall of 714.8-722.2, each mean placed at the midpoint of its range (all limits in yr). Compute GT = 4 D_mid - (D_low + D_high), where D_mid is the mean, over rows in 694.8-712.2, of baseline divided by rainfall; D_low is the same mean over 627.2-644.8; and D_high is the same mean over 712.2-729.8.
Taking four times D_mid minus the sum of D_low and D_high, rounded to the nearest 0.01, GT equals 1.95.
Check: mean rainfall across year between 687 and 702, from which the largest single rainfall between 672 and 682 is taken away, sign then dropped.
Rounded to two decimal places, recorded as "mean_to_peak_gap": 0.34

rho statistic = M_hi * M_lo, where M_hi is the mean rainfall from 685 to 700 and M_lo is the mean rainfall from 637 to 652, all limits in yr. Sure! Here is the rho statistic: 163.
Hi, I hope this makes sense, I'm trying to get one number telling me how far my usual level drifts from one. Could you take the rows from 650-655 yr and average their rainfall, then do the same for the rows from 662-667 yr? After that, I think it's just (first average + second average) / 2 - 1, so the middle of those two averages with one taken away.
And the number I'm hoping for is 10.83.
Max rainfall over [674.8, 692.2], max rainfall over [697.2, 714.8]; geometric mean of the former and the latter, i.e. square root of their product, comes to 14.1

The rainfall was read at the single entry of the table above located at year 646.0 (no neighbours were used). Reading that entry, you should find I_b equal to 11.53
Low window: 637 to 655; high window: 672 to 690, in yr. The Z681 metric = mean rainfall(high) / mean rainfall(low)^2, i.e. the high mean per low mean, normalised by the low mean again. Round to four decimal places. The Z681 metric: 0.0921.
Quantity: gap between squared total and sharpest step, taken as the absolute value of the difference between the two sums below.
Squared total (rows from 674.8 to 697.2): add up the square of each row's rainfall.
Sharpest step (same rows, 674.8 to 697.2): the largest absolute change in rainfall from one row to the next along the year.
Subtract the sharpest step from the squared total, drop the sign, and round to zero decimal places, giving 1613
